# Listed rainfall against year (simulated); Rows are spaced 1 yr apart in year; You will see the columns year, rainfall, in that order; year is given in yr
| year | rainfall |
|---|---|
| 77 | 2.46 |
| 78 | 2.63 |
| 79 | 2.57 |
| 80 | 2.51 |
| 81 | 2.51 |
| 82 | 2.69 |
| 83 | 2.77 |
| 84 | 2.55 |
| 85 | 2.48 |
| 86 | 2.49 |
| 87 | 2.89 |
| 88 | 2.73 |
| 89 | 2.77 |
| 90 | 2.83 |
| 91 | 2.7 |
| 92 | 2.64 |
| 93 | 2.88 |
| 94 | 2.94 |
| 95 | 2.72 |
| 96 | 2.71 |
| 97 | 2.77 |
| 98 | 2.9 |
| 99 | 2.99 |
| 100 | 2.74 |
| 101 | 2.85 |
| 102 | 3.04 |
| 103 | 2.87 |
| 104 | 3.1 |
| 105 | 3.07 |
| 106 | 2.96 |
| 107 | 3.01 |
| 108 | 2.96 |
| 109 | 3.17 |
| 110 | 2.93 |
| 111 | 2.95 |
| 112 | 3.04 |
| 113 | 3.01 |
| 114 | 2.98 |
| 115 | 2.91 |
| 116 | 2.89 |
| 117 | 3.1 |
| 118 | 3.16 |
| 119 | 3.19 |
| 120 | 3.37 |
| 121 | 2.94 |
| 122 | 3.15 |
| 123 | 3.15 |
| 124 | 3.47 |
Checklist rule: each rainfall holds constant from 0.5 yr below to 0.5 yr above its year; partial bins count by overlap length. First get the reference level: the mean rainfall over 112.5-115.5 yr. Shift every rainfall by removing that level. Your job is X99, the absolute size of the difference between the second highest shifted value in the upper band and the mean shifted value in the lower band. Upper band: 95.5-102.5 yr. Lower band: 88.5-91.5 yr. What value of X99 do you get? 0.22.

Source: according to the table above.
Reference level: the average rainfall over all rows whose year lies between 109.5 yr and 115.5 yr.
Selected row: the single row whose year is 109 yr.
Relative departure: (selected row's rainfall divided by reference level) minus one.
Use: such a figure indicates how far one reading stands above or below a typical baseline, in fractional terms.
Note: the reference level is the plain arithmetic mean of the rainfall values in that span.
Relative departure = 0.067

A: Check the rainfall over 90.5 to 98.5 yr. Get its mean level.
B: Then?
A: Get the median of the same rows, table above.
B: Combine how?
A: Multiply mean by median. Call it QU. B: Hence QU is 7.6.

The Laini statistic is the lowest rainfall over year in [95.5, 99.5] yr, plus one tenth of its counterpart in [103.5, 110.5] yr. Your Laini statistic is 3.00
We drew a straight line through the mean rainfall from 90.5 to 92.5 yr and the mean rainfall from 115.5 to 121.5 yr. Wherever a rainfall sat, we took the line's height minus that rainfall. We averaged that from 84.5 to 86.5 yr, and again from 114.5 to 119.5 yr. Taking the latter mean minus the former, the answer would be -0.05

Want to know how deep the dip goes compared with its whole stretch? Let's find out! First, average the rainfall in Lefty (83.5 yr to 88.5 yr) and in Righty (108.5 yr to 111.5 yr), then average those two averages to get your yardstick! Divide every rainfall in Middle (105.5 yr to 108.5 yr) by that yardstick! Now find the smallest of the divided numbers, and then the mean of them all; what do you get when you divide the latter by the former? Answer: 1.006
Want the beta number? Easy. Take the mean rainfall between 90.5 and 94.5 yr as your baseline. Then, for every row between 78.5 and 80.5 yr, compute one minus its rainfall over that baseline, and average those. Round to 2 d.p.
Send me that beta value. 0.09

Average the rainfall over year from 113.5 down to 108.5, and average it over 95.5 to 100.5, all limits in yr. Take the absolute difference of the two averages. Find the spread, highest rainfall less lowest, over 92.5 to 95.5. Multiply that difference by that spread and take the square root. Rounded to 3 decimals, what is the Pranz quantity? 0.209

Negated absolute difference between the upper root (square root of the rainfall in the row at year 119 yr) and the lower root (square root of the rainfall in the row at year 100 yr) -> -0.13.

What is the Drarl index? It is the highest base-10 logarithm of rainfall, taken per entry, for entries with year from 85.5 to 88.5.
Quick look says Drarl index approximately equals 0.46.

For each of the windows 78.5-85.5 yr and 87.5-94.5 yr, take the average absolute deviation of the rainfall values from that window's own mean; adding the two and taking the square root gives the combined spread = 0.41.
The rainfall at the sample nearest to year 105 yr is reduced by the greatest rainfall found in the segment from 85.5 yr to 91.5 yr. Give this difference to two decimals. 0.18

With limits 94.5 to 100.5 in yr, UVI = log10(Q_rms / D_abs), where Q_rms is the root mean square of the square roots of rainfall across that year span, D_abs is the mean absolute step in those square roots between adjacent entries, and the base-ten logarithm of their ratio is 1.72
